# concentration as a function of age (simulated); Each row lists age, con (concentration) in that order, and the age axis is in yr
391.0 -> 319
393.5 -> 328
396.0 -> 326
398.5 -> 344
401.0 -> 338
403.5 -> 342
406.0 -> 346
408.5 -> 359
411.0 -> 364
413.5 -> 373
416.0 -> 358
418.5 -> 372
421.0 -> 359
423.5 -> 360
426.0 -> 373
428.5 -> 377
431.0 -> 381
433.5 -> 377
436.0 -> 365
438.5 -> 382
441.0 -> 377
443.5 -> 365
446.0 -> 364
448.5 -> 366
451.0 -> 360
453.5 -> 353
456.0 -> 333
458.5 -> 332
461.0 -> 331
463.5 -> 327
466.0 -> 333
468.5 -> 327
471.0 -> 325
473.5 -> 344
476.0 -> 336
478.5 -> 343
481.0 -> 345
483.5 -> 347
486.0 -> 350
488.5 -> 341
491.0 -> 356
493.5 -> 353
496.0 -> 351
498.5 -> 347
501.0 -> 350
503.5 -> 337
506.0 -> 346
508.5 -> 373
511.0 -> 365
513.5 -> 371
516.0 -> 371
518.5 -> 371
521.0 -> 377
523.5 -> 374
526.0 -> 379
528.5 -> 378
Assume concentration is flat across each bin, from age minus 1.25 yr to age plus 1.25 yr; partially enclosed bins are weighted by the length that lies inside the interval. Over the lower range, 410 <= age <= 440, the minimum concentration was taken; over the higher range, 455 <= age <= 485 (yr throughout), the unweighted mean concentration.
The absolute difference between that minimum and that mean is 23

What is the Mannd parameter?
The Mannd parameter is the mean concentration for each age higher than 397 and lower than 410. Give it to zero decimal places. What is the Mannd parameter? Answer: 346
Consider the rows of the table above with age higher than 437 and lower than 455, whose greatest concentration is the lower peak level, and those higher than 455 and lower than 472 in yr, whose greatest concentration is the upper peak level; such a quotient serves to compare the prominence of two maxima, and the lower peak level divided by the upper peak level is 1.15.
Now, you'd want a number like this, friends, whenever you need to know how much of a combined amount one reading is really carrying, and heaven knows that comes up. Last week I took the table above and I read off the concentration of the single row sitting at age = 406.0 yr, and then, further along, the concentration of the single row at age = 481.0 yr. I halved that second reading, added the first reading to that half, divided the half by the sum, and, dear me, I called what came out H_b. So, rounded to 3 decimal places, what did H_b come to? 0.333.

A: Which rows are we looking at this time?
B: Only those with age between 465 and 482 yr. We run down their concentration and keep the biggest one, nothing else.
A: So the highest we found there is 345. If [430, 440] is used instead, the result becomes 382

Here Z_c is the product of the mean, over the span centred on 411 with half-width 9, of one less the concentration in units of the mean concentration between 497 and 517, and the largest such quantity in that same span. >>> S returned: -0.0002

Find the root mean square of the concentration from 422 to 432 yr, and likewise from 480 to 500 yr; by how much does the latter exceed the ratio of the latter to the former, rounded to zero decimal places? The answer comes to 348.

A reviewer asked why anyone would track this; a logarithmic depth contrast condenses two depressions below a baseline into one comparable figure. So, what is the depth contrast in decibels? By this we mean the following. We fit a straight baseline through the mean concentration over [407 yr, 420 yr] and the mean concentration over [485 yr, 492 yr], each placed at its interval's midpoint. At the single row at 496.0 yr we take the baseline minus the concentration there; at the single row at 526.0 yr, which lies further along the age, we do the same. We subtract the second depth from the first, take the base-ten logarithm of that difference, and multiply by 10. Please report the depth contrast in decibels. 15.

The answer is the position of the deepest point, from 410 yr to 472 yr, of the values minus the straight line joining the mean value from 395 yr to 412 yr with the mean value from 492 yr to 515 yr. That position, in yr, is 471.0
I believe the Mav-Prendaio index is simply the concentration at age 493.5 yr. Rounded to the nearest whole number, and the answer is 353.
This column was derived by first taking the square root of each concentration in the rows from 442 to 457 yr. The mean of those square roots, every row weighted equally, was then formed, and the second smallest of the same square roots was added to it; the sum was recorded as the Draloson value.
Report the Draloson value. 37.7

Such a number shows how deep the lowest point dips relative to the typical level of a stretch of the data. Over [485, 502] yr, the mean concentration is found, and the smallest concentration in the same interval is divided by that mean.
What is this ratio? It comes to 0.975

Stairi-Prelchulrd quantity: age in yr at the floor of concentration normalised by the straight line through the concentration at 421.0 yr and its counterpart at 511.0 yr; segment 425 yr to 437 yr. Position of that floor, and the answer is 436.0 yr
